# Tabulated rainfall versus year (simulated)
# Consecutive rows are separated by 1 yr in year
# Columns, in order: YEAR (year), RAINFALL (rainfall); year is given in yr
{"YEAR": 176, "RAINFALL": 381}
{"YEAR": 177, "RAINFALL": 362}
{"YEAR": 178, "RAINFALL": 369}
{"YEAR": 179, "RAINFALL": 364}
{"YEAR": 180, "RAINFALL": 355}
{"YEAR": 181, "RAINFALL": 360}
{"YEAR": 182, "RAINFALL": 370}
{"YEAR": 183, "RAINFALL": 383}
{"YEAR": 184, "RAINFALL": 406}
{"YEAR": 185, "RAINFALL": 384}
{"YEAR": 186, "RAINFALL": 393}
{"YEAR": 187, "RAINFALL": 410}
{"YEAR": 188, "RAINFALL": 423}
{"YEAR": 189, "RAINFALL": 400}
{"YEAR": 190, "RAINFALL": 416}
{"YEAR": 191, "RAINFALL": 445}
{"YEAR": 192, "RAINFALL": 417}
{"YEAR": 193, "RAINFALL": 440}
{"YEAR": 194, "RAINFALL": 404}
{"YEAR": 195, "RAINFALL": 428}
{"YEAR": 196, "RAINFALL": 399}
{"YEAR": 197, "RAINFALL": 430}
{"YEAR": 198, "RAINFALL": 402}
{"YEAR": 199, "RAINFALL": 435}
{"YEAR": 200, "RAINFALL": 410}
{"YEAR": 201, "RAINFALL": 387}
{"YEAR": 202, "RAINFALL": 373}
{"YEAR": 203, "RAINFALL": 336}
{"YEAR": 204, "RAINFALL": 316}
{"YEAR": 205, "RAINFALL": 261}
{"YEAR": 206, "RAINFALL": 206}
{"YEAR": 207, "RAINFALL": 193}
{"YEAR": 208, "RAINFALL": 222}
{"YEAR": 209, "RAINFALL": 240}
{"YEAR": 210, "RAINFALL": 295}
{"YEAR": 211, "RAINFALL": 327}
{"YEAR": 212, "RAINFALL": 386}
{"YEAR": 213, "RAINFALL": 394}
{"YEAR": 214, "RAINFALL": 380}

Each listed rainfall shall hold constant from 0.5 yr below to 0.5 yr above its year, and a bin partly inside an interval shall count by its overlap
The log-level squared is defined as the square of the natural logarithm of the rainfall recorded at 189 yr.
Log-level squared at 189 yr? 35.9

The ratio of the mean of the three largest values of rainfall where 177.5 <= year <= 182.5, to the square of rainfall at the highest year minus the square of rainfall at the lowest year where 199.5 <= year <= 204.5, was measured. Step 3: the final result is -0.005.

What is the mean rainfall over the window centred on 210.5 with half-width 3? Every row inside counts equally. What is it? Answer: 311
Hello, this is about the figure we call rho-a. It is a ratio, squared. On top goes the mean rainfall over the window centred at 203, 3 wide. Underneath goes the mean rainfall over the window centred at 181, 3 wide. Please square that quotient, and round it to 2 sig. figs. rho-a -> 0.89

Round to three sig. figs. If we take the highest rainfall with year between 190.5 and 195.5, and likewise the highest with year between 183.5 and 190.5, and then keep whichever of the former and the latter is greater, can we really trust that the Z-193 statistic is 445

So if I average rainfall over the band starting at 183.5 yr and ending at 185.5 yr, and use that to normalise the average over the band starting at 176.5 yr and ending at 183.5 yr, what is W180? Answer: 0.93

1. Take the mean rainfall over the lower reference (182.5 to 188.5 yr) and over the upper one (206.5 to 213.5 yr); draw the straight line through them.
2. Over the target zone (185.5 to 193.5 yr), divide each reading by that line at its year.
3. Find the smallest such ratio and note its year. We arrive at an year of 186 yr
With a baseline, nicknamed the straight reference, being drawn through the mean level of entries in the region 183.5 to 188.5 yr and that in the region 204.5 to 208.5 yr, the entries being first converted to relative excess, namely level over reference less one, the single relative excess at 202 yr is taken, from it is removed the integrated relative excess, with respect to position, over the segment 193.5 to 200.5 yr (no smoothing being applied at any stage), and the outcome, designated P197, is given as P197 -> -2.13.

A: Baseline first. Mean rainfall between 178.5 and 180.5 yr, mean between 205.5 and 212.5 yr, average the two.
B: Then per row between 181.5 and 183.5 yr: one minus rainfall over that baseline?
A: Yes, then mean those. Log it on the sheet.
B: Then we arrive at -0.202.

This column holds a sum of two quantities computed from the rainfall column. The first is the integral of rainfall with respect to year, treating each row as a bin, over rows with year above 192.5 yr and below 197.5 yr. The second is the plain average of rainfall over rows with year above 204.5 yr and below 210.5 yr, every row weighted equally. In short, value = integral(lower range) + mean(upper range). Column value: 2337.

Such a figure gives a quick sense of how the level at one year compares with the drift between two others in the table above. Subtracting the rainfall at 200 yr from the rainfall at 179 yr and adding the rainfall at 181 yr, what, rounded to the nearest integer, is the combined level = 314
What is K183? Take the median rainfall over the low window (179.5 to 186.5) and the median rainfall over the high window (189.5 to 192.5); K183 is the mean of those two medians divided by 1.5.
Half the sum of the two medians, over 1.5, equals 267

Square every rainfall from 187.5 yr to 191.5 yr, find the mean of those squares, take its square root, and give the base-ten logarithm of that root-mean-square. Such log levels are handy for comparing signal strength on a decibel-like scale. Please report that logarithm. 2.62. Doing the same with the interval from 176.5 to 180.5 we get 2.56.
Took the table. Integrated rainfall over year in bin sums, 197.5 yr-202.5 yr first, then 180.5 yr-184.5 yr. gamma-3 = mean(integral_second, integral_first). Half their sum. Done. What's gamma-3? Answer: 1763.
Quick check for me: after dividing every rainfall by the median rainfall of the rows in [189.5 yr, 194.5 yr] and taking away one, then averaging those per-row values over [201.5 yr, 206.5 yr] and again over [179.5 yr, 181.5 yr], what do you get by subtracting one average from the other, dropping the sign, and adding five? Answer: 5.14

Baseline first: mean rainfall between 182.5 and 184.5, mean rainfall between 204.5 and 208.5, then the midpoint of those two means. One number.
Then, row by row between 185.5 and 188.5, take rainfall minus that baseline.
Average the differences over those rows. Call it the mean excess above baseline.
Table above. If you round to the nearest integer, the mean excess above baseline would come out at 101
